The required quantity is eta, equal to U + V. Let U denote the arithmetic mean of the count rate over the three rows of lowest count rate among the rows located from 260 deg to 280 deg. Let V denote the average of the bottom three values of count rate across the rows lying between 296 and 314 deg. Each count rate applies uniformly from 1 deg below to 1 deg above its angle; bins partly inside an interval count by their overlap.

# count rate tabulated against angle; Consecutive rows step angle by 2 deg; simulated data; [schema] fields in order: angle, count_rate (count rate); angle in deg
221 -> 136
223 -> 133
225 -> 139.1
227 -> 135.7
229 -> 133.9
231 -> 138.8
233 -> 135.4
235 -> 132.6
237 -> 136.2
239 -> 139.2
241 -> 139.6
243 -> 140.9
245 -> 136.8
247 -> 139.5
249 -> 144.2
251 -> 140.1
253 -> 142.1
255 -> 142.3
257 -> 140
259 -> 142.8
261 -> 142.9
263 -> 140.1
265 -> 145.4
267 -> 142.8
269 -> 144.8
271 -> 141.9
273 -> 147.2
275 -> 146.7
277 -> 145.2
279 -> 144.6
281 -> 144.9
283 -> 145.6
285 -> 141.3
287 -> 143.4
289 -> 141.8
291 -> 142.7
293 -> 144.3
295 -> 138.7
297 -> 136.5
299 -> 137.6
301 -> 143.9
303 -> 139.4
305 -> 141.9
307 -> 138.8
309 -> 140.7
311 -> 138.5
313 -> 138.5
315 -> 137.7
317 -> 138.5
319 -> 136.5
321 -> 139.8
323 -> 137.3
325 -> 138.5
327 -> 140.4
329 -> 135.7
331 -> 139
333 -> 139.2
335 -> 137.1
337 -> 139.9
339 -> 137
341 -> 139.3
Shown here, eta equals 279.1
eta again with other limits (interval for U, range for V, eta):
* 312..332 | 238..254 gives 275.0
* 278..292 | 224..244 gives 275.9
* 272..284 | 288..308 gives 282.5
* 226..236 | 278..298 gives 272.8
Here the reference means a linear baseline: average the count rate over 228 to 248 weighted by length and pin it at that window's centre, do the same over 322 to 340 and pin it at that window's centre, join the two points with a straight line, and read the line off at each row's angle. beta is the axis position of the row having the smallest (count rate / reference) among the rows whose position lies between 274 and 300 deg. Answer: 297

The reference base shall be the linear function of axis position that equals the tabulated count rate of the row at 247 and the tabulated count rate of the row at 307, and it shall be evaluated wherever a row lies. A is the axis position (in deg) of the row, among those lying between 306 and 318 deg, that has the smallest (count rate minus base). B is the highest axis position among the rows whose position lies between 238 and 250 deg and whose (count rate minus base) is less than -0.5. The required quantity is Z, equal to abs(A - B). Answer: 70 deg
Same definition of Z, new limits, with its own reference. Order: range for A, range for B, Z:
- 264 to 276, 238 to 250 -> 26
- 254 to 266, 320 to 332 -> 72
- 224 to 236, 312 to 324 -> 88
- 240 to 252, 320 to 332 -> 84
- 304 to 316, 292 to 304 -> 16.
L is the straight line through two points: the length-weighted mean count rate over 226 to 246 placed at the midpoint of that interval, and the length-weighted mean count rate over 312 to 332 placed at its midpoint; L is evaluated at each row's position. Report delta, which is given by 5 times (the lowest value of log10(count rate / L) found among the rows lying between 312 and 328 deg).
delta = -0.03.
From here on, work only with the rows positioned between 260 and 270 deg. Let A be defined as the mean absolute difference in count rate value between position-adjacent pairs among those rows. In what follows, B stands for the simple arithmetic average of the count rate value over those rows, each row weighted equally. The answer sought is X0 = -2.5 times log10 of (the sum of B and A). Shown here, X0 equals -5.41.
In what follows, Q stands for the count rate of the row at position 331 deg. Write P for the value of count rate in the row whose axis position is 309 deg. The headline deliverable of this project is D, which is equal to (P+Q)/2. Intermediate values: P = 140.7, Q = 139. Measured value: 140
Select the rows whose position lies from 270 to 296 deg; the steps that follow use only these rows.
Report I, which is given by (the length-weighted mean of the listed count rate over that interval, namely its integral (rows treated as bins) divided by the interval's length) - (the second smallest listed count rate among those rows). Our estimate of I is 2.4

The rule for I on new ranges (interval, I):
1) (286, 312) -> 3.0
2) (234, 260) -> 3.5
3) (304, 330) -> 2.2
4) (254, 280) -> 3.5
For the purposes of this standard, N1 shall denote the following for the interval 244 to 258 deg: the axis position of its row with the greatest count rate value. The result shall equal 249 deg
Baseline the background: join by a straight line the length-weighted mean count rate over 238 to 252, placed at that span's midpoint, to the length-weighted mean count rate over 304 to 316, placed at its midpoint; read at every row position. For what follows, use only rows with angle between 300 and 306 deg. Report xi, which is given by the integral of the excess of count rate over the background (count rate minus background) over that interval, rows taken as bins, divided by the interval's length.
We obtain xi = 2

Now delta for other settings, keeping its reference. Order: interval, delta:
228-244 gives -0.07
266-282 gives 0.07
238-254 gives 0.00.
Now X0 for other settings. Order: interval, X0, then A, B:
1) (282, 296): -5.41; 2.7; 143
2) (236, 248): -5.37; 2.3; 139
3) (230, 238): -5.36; 3.3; 136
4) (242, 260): -5.39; 2.9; 141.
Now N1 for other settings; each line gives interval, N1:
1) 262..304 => 273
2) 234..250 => 249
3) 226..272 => 265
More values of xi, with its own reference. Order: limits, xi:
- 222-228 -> -4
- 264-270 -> 5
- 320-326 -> -1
